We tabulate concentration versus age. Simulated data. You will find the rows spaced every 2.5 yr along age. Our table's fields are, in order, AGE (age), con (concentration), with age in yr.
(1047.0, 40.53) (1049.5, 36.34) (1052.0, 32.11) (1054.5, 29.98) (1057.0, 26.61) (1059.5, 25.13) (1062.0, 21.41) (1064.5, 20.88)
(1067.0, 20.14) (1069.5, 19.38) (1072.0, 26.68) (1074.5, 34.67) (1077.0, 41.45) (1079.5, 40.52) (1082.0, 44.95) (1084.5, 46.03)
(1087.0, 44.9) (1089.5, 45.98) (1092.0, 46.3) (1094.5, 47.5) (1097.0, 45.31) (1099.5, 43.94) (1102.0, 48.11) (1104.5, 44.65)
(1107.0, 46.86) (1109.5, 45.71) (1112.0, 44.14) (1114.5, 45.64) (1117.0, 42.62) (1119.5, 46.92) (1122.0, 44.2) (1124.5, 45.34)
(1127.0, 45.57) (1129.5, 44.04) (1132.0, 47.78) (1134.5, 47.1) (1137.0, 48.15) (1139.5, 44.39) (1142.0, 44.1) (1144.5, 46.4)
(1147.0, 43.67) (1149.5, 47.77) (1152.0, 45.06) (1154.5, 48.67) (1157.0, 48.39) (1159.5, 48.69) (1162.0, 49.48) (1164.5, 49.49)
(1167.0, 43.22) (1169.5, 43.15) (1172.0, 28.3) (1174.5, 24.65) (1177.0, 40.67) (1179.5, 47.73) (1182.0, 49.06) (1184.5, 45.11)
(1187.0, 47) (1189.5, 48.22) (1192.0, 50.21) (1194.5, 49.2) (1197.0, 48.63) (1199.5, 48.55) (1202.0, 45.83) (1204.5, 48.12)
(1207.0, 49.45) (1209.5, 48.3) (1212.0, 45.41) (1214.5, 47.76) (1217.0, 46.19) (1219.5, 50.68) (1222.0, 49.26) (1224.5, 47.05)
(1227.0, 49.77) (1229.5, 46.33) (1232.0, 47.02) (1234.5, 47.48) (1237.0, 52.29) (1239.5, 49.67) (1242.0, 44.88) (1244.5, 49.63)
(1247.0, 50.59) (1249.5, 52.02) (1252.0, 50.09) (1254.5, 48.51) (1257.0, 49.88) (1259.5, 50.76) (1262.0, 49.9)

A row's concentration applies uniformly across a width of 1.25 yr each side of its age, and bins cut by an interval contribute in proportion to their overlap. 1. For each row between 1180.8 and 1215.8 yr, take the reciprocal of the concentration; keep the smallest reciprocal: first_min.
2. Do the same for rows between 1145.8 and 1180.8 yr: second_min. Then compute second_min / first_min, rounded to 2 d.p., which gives 1.01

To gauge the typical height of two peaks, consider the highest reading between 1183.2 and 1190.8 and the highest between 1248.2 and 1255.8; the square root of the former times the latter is 50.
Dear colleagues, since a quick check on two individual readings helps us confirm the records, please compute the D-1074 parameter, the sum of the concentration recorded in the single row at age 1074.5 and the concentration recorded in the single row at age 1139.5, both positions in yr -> 79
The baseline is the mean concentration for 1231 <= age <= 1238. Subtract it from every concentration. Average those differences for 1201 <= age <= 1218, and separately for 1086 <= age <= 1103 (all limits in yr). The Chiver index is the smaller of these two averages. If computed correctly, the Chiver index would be -3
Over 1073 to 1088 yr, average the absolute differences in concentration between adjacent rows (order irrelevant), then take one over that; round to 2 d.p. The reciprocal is 0.35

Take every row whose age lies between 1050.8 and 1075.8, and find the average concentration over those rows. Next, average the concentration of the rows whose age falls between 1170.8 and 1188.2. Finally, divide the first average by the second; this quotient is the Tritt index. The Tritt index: 0.64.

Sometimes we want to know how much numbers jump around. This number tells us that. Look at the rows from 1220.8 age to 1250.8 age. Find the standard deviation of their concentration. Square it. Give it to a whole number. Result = 5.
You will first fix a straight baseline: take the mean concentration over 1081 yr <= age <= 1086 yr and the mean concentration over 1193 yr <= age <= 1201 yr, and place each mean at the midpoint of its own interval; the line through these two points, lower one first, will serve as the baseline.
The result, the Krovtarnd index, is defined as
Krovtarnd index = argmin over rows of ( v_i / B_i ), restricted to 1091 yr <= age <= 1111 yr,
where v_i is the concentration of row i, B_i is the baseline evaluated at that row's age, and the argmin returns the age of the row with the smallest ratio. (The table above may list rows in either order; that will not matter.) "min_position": 1099.5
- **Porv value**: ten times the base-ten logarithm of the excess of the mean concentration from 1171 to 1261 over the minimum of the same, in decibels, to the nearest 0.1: 13.5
